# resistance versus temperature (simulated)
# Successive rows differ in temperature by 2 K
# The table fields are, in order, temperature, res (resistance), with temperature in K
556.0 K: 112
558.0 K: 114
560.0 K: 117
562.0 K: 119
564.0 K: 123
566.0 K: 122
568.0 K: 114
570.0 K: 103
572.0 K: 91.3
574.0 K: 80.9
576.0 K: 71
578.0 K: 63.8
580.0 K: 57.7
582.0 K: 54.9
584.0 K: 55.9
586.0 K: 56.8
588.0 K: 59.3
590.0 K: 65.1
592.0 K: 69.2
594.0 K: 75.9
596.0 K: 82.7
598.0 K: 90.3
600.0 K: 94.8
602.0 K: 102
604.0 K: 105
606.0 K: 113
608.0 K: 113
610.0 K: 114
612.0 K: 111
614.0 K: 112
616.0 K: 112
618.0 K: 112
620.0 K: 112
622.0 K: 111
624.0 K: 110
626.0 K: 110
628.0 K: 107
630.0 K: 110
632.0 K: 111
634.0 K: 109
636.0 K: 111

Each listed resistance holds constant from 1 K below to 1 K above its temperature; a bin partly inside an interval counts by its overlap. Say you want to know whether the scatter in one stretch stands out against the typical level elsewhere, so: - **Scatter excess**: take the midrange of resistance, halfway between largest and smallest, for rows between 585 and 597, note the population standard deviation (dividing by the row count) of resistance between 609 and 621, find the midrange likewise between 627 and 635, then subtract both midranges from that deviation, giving -178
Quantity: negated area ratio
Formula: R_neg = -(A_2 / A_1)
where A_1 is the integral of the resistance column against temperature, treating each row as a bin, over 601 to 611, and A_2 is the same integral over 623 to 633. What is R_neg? -1.0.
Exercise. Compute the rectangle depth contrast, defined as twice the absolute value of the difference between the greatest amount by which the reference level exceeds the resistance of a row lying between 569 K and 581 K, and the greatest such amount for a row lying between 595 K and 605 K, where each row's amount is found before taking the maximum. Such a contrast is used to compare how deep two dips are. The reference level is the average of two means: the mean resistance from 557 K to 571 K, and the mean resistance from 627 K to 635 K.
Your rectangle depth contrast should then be 50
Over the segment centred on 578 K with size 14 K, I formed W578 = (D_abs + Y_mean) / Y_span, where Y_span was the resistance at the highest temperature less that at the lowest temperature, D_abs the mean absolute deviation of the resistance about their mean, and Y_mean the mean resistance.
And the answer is -2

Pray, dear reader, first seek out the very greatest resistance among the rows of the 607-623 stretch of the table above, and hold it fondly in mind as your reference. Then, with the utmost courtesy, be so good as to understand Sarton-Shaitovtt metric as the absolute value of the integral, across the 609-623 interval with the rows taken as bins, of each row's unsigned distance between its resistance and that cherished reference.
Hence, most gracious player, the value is 28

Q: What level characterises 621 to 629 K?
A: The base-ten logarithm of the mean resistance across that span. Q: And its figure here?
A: 2.04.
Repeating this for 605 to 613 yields 2.05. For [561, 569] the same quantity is 2.08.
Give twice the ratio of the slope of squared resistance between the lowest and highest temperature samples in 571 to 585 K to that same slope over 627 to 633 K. -4.0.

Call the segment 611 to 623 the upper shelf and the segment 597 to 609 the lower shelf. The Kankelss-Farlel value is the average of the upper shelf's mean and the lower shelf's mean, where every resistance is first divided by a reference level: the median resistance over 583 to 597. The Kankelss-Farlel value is 1.65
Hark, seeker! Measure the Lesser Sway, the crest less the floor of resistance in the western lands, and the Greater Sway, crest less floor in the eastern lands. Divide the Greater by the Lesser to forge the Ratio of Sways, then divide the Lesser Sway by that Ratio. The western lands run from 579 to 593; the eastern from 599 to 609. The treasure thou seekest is 11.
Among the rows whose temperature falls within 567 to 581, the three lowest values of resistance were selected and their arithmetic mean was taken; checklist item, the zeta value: 64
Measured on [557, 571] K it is 110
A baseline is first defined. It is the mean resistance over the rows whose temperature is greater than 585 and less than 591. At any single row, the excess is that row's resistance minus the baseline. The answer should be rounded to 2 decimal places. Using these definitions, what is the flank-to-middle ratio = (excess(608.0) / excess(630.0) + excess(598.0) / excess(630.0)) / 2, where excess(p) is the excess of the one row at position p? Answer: 0.83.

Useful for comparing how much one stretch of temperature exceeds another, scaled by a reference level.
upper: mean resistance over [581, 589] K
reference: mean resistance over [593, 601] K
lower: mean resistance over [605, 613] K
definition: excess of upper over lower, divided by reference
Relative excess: -0.65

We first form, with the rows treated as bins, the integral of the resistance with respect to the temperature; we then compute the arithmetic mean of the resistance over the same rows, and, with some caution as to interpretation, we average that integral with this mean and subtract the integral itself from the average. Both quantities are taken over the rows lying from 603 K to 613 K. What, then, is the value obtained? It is -500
